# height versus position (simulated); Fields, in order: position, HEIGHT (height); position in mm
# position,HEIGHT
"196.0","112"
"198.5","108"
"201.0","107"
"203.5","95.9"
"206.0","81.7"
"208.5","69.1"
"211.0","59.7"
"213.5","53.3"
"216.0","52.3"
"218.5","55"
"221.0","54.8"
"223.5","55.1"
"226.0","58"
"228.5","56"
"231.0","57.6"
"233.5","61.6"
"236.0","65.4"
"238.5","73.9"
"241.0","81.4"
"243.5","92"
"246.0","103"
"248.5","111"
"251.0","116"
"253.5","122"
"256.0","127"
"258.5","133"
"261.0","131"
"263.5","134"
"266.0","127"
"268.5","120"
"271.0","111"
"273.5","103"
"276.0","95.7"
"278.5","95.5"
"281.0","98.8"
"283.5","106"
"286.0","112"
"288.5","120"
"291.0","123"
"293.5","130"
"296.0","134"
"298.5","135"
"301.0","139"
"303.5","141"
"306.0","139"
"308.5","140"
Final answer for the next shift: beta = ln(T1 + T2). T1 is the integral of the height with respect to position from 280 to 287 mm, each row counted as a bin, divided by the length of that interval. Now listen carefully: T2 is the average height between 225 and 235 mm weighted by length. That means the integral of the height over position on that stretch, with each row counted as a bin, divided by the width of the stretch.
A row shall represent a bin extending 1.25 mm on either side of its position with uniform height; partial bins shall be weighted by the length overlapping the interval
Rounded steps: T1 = 106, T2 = 58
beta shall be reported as 5.10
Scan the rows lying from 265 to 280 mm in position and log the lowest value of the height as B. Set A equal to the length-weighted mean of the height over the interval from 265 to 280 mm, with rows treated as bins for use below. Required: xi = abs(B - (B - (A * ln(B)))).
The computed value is 493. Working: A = 108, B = 95.5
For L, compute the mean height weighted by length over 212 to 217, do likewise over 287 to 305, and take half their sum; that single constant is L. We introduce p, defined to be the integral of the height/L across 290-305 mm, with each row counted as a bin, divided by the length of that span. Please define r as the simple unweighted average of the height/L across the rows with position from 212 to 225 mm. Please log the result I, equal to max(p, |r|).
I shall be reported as 1.45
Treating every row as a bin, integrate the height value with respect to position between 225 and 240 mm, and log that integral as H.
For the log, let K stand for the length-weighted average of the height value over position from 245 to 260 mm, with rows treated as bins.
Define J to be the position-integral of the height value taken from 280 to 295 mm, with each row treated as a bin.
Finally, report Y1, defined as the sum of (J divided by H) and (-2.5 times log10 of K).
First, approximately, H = 937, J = 1733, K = 119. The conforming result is -3.34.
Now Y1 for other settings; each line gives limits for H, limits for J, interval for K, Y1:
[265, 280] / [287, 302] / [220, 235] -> -3.20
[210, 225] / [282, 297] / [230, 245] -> -2.47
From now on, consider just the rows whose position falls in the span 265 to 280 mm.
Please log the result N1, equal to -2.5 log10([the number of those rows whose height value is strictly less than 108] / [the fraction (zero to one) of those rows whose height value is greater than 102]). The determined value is -1.6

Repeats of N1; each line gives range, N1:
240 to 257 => -1.6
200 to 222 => -4.8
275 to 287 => -2.5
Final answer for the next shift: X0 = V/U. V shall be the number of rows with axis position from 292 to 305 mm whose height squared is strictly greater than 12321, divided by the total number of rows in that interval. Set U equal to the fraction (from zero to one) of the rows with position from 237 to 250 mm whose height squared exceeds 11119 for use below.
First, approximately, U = 0.20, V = 1.0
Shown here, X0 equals 5.0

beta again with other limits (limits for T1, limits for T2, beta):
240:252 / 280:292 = 5.36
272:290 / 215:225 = 5.07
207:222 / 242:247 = 5.04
